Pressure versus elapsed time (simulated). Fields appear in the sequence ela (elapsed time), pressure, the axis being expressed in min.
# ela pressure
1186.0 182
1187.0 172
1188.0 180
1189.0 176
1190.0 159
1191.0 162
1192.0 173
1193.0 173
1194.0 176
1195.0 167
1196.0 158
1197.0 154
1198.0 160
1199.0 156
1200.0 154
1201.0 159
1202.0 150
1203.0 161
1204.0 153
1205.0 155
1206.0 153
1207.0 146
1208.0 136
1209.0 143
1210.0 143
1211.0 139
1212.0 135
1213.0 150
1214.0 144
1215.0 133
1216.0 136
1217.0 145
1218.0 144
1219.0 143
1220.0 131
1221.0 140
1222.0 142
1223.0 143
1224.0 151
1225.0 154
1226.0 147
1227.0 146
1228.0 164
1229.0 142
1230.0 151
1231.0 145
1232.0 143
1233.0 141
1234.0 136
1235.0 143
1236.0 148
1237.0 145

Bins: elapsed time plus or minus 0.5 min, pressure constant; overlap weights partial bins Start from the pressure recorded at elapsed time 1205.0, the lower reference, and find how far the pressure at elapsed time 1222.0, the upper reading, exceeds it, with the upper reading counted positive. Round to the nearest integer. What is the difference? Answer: -13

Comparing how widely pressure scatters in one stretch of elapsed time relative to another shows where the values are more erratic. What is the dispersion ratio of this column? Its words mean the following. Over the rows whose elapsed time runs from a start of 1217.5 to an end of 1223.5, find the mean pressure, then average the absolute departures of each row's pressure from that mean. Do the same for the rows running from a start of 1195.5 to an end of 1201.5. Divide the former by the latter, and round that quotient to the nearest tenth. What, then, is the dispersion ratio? 1.5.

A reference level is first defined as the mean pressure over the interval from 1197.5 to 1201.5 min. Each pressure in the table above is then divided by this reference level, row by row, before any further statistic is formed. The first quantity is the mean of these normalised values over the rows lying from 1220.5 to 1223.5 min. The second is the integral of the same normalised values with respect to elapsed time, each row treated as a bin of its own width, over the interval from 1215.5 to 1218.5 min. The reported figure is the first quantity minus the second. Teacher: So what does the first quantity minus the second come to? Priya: -1.80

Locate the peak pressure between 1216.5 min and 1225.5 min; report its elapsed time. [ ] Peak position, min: 1225.0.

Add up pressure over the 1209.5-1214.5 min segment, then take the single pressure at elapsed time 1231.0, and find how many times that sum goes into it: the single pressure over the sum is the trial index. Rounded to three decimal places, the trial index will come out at 0.204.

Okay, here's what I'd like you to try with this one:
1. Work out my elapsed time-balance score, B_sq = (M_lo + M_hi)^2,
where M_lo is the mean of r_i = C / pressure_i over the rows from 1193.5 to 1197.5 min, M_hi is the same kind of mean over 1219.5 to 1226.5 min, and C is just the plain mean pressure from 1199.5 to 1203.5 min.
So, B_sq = 4.17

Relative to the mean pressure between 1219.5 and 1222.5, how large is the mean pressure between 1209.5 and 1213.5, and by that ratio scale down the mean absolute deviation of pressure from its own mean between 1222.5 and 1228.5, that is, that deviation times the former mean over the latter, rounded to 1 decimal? 5.3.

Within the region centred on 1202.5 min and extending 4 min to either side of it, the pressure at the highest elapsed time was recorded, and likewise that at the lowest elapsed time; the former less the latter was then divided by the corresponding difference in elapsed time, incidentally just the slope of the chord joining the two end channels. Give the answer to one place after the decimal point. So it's -0.4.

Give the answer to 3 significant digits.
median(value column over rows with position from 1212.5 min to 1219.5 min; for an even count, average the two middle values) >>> 144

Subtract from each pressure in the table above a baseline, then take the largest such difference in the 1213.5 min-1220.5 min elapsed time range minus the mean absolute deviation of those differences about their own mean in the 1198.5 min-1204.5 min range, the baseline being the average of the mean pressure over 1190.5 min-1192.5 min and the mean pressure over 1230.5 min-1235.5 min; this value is -13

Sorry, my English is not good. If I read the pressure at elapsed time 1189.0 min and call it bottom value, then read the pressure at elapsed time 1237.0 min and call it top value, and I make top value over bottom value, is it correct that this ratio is 0.824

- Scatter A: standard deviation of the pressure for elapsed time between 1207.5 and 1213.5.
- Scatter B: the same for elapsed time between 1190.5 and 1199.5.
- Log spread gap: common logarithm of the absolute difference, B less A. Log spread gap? 0.4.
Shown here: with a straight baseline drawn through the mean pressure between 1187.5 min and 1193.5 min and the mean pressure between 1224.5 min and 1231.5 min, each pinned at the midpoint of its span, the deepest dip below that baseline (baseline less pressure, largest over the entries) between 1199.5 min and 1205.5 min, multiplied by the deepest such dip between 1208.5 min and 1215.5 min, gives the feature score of 340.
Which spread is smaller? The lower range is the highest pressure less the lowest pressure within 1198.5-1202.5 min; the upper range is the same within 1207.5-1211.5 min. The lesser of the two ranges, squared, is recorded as 49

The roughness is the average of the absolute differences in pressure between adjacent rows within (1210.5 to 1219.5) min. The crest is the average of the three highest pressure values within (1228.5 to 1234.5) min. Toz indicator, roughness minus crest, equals -140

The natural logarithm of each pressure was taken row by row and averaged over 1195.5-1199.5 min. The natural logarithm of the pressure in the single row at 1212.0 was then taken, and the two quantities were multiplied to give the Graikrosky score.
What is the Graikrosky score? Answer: 24.8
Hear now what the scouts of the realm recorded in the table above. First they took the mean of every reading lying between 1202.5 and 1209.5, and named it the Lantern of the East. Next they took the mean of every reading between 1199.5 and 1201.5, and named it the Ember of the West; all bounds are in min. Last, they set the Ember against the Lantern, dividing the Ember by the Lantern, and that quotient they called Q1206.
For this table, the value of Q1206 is 1.05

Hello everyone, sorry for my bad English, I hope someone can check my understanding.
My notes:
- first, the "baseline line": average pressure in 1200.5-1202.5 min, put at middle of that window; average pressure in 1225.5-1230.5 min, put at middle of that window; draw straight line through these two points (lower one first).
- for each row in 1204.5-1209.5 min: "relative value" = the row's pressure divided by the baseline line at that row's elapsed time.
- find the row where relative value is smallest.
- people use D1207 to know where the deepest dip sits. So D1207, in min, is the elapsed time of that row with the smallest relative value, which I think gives 1208.0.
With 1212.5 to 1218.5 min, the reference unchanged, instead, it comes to 1215.0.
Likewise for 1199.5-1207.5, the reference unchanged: 1207.0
